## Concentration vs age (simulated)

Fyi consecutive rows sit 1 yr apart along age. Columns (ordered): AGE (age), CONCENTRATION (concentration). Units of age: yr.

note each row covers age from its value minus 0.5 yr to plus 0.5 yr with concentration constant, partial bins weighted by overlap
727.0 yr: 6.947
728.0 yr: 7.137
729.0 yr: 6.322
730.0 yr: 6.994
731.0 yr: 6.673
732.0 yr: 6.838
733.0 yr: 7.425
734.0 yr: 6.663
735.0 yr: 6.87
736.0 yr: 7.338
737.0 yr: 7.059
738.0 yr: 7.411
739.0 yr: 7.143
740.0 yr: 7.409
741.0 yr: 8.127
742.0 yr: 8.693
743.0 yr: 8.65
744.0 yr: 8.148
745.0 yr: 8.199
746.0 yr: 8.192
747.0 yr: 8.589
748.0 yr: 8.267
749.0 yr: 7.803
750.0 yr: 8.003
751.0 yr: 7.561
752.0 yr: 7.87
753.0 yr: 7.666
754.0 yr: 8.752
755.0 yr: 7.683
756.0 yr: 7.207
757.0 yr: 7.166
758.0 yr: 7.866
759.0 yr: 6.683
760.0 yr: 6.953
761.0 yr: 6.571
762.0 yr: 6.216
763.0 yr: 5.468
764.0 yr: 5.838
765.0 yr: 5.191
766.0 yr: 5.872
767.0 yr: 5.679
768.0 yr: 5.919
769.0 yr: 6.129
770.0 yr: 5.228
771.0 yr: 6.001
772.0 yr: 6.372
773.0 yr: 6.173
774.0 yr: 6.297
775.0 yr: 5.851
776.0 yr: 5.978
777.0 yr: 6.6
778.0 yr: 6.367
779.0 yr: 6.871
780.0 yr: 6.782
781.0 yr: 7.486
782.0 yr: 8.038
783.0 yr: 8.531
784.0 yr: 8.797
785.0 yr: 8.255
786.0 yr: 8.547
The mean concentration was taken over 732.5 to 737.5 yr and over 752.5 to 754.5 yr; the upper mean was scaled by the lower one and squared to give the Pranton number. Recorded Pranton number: 1.3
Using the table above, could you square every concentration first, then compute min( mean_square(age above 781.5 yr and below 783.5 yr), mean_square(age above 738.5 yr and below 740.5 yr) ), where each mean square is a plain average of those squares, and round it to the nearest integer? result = 53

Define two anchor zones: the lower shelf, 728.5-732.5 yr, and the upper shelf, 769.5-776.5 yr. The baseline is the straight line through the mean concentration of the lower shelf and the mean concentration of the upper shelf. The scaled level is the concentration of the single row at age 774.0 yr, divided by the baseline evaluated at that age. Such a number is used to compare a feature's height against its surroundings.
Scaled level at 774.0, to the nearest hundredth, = 1.05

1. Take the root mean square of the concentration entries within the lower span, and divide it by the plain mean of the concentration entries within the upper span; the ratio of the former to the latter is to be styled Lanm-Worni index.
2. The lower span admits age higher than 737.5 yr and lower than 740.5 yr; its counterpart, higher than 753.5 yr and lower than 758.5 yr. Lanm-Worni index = 0.95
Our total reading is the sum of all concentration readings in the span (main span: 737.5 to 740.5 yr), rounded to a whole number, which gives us 22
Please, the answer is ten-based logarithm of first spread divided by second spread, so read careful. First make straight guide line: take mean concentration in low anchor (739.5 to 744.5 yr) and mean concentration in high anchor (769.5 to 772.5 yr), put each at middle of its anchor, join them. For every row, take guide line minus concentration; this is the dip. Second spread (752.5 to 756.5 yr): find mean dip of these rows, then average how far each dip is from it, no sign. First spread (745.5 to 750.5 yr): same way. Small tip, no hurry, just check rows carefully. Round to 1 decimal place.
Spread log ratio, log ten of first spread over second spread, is -0.4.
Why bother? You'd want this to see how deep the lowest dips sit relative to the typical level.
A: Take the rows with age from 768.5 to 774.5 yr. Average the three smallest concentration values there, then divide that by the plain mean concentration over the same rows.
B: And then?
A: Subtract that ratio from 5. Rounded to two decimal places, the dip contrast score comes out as 4.04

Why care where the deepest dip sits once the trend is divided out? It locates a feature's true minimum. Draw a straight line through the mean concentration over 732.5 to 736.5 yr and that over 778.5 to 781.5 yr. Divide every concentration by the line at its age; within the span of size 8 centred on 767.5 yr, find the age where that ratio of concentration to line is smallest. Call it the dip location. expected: 765.0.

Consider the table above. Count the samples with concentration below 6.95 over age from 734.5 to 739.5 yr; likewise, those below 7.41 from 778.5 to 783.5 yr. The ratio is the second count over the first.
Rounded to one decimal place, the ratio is 2.0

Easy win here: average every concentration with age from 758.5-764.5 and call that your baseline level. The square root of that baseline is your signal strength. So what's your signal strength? 2.5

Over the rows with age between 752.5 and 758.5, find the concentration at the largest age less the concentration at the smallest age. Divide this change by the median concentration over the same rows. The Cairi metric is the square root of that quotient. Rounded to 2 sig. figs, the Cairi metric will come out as 0.16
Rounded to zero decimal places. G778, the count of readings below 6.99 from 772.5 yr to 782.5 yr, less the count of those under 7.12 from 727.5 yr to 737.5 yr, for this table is 1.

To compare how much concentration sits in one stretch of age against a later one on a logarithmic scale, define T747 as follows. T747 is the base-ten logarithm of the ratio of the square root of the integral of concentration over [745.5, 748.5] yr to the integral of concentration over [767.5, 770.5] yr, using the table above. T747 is -0.54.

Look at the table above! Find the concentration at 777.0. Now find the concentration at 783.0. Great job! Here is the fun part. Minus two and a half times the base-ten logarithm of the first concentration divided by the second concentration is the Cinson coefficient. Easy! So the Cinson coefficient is 0.28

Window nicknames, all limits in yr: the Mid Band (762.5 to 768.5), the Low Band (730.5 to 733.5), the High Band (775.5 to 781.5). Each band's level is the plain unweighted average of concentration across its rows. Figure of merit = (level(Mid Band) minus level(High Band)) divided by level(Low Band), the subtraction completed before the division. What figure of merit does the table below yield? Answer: -0.1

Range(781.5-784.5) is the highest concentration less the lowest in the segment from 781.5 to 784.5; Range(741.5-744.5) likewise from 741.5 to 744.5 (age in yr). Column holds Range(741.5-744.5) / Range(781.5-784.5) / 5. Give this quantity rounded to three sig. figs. 0.144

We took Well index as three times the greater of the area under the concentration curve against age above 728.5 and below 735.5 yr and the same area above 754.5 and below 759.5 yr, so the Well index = 143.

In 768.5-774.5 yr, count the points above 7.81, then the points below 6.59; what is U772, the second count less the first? 6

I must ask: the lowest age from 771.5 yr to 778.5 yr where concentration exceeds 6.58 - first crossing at 777.0 yr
